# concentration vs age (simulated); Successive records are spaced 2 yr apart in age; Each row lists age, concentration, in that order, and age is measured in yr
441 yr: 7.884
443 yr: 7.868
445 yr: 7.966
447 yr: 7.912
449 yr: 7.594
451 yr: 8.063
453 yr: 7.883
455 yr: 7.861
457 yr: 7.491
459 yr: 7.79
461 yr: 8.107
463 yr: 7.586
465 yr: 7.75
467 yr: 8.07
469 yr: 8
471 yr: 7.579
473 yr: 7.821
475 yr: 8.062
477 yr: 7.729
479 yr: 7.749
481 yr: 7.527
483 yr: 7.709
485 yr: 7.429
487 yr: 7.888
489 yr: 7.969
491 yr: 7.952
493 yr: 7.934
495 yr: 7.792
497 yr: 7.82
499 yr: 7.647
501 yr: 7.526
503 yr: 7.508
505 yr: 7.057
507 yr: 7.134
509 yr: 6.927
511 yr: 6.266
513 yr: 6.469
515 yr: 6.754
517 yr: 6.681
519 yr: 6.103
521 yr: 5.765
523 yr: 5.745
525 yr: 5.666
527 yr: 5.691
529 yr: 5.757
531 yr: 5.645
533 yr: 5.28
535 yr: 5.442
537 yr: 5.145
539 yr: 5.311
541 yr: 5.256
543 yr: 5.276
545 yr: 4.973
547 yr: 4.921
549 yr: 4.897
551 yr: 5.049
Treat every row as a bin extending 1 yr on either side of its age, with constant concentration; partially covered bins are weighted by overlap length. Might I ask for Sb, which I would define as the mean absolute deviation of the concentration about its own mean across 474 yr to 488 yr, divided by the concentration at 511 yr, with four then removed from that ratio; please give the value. -3.976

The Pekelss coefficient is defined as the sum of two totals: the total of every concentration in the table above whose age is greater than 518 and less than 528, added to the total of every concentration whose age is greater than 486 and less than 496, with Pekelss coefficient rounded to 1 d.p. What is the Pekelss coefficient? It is 68.5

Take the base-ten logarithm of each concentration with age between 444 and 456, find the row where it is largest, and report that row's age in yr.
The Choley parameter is 451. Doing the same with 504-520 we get 507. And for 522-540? 529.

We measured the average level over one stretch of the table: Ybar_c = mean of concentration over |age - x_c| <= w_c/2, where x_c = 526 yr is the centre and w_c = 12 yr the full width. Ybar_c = 5.71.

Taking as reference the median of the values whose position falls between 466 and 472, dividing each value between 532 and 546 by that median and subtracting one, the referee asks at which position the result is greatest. 535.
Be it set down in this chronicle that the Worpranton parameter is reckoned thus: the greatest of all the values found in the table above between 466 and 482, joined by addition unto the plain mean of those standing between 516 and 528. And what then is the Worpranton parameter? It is 14.0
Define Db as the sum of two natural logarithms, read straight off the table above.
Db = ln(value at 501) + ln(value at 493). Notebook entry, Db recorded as 4.09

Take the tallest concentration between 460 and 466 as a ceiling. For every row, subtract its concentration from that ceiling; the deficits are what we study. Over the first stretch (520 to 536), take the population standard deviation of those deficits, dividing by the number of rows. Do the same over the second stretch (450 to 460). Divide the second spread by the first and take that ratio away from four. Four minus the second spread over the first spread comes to 2.9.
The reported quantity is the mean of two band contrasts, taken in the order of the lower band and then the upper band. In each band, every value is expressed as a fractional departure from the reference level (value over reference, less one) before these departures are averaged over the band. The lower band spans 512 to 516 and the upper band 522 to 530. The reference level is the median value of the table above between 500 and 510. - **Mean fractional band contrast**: -0.14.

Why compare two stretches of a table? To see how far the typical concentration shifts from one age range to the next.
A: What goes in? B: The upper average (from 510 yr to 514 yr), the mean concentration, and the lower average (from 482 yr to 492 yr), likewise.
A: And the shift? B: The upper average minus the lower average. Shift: -1.4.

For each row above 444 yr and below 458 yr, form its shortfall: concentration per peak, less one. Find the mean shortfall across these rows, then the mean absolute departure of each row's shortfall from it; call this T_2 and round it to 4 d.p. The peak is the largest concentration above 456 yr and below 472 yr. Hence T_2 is 0.0199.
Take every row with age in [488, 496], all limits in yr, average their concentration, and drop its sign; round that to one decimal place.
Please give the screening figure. 7.9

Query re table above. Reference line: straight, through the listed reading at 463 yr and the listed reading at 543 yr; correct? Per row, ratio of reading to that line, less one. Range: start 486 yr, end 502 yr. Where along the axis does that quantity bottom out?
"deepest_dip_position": 487 yr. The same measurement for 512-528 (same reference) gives 521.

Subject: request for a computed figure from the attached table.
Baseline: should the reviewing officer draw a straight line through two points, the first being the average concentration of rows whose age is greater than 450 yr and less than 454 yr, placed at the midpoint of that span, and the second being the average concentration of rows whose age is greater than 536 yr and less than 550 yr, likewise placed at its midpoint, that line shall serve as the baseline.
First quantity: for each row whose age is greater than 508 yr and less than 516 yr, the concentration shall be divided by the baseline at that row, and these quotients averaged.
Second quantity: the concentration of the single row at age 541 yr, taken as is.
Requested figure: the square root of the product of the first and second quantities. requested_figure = 2.39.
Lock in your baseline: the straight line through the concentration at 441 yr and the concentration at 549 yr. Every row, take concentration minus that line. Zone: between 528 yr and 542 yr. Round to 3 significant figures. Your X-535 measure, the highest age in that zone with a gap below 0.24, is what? 541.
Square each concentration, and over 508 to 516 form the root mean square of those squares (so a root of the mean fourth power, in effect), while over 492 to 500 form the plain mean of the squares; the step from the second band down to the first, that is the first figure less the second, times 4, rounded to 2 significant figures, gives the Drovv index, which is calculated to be -68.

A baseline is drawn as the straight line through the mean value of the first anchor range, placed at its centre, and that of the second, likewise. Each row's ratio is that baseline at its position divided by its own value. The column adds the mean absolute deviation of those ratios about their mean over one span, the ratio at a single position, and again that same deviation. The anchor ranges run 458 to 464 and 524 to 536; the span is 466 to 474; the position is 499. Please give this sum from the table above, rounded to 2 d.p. 0.89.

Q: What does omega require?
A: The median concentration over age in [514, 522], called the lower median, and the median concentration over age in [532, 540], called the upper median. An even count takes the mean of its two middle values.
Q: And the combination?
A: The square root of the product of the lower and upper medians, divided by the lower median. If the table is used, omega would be 0.91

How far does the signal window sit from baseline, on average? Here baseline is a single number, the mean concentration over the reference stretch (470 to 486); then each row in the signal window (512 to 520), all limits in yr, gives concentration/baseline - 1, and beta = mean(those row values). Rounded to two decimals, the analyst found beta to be -0.16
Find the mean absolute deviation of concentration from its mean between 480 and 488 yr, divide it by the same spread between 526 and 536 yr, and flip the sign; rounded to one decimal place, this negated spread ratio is -1.0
